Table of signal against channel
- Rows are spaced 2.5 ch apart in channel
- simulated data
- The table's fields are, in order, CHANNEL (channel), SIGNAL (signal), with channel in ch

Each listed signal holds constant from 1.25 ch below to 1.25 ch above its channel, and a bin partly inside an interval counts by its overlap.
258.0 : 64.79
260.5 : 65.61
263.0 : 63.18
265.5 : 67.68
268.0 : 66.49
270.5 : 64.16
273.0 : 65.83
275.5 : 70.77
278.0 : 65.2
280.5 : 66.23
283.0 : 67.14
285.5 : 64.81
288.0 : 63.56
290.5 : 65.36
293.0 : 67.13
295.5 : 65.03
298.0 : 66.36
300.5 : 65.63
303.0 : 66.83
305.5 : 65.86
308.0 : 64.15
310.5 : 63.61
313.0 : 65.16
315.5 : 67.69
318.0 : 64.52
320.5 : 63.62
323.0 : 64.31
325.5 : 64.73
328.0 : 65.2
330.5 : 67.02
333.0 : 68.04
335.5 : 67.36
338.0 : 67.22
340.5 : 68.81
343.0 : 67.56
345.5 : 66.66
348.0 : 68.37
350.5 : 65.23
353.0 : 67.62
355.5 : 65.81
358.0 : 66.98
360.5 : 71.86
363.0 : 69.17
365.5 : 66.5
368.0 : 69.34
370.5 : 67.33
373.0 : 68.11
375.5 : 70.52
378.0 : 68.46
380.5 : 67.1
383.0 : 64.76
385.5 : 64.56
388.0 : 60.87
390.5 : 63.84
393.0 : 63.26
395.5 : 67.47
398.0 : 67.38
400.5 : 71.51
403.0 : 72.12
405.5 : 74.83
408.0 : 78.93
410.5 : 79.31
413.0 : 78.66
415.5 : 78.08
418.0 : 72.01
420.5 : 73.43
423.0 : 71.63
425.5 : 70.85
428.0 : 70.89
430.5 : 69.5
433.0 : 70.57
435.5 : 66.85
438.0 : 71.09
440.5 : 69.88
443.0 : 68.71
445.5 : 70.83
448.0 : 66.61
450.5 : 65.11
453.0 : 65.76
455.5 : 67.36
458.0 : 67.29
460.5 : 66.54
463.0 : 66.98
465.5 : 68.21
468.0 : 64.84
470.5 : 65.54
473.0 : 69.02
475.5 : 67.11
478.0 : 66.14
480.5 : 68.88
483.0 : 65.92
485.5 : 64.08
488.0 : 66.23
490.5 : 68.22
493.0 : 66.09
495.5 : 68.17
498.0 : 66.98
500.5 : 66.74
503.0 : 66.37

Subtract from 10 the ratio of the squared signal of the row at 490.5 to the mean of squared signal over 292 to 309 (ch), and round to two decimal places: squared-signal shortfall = 8.93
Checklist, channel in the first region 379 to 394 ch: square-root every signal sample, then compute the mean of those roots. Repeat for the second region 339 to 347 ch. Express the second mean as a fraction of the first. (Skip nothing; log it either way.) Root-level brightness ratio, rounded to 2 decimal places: 1.03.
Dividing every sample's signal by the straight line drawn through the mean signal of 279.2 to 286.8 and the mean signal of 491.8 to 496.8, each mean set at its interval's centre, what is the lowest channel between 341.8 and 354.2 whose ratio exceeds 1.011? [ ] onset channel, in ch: 343.0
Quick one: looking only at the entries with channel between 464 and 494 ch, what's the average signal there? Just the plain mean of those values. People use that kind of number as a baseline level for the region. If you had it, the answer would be 66.7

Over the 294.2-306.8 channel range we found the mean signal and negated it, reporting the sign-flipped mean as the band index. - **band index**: -65.9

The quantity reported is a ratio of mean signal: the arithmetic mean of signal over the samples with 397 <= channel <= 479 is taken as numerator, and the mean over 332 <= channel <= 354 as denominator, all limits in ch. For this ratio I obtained 1.04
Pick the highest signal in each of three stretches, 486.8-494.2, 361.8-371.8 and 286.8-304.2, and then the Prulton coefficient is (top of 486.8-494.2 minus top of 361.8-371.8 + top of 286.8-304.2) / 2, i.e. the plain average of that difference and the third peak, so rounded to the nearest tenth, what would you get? 33.0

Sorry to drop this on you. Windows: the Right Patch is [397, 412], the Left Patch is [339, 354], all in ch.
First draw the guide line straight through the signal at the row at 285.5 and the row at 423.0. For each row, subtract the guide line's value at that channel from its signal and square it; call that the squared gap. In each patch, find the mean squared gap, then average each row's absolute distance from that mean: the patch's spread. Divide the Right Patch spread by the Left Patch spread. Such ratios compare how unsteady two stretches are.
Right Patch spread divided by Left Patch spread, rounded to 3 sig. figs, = 13.3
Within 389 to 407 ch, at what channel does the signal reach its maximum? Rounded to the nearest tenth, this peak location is 405.5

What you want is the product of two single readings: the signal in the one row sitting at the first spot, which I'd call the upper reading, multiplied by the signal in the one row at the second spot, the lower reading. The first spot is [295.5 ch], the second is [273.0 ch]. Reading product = 4281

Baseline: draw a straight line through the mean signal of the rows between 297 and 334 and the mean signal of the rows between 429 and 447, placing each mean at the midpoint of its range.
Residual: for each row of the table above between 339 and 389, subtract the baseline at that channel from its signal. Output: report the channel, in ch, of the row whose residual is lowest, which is 388.0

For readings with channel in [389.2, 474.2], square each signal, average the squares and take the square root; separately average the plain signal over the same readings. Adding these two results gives 140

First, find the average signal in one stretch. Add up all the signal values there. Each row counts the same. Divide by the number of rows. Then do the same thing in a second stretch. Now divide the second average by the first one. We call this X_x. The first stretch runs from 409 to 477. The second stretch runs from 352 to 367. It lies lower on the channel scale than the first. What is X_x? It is 0.98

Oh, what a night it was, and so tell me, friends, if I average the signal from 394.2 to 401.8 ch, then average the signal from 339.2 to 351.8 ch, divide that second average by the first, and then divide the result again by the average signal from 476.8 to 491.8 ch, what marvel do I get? 0.0147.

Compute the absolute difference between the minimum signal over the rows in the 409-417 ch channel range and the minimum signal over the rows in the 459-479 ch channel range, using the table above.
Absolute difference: 13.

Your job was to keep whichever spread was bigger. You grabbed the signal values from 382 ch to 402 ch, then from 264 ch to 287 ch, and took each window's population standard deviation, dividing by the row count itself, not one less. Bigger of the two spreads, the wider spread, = 3.0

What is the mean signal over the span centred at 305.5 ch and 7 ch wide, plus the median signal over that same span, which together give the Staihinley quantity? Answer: 131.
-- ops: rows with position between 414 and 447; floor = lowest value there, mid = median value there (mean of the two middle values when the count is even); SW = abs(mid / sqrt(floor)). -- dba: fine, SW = 8.7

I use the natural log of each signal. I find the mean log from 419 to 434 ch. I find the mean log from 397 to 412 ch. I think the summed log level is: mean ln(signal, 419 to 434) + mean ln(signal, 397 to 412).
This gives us 8.57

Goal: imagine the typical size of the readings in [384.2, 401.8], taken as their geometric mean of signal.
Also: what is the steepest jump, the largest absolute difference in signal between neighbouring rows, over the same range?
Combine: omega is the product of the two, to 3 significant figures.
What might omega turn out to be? 276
